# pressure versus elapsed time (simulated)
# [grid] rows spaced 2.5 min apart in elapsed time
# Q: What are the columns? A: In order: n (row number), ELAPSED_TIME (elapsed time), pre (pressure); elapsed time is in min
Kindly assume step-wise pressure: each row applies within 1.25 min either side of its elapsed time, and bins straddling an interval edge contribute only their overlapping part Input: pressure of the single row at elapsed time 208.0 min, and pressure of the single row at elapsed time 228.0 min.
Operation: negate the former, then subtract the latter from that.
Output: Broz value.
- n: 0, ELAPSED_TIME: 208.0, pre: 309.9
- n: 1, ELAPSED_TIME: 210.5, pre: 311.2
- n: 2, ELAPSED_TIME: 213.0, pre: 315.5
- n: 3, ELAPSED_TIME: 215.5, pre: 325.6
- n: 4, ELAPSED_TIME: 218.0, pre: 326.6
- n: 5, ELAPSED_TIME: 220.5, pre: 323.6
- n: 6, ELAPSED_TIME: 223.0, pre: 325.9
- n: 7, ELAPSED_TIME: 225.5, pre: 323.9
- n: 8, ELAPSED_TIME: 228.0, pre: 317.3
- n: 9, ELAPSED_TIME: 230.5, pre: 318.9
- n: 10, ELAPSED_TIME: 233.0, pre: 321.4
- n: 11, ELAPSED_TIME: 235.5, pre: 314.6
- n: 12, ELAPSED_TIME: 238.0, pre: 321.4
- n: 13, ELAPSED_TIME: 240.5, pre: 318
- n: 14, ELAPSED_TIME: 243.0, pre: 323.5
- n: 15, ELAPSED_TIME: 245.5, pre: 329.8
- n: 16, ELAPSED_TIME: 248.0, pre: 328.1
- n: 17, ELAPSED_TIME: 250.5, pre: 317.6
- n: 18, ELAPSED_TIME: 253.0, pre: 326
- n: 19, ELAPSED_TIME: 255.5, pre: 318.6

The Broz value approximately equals -627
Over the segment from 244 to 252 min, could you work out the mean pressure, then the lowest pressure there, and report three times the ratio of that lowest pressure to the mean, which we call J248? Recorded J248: 2.93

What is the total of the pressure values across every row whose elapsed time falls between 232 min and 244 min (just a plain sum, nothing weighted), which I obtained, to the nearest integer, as 1599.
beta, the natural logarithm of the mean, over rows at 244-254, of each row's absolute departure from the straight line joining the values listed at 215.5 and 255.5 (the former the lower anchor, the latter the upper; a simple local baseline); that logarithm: 1.9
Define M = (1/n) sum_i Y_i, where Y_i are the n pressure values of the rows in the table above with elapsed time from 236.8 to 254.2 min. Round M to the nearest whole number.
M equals 323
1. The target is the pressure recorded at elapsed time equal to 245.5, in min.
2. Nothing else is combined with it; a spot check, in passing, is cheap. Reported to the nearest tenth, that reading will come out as 329.8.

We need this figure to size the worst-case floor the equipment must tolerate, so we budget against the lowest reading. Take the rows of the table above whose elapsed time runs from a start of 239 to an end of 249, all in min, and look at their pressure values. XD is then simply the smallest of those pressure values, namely 318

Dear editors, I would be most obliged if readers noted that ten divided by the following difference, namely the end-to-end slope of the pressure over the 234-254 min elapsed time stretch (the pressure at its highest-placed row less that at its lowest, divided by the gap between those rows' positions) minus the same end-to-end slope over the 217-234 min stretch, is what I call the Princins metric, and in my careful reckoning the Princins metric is 10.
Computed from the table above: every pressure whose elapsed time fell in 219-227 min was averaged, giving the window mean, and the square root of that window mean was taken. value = 18.01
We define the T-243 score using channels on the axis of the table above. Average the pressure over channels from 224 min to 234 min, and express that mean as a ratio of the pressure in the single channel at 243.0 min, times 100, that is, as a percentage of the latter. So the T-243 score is 99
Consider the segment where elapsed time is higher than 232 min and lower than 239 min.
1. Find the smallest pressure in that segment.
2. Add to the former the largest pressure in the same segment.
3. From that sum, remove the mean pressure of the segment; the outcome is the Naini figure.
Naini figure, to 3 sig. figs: 317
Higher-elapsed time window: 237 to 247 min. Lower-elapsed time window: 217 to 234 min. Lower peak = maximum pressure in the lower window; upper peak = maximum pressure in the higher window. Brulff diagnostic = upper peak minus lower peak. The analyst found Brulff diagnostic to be 3.2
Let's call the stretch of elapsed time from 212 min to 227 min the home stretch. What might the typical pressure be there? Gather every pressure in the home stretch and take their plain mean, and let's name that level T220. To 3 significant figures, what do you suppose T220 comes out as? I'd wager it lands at 324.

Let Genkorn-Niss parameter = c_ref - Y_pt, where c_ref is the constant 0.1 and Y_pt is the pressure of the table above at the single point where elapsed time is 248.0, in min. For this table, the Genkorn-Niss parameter -328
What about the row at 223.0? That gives -326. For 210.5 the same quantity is -311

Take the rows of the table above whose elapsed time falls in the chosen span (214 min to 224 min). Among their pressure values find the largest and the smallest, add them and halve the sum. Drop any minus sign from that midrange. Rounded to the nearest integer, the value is 325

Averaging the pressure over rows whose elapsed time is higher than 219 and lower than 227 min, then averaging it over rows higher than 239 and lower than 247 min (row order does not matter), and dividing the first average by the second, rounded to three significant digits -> 1.00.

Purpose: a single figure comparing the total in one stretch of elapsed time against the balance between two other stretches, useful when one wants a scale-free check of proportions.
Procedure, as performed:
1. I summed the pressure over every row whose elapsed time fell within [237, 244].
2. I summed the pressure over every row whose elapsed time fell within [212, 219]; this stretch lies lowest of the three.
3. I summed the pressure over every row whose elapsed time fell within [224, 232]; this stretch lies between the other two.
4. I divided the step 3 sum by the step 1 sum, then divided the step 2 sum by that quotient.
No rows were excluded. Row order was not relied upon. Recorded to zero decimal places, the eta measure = 971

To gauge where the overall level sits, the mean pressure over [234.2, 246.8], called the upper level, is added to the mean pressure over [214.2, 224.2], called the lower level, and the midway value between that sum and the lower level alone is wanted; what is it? 486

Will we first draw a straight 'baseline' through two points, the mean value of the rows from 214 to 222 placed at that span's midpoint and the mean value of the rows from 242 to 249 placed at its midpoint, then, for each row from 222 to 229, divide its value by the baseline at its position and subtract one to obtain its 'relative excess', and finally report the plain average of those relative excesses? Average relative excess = -0.010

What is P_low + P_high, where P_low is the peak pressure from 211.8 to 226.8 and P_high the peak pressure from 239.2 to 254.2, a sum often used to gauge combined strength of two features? 656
